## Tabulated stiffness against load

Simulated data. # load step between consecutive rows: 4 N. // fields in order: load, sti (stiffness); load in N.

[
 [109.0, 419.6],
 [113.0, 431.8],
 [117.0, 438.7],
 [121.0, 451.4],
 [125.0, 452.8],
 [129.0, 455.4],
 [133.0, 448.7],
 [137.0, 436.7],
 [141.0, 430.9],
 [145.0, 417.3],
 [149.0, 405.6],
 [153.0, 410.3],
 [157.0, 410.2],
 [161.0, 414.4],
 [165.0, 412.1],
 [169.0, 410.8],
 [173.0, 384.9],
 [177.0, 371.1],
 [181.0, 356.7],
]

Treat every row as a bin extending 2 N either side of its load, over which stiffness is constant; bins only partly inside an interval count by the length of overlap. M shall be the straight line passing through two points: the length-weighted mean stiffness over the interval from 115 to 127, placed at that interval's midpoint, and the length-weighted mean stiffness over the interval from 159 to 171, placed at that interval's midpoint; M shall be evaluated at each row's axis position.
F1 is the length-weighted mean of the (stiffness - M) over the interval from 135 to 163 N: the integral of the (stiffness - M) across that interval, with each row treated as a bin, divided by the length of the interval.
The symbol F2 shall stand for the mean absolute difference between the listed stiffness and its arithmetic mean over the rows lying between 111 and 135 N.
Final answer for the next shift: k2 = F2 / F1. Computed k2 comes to -1.0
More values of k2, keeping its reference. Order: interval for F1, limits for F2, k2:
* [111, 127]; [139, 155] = -1.5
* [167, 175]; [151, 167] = -0.2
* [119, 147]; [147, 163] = 0.6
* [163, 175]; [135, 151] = -1.7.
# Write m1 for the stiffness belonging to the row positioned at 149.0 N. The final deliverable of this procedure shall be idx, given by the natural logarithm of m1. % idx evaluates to 6.01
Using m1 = 405.6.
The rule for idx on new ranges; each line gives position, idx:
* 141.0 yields 6.07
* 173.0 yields 5.95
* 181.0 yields 5.88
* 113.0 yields 6.07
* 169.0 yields 6.02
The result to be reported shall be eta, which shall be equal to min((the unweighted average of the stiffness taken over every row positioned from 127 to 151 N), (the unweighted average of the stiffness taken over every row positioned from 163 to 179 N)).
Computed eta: 395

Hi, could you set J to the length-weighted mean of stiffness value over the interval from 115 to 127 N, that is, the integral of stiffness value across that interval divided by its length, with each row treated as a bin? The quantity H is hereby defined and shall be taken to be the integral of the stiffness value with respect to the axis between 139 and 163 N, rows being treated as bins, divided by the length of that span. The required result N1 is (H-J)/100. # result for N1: -0.3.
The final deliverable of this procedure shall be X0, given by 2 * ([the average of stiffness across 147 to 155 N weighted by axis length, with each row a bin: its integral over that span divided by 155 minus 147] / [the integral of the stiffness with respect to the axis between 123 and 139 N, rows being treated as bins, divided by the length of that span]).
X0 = 1.82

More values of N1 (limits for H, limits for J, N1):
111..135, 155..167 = 0.3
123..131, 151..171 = 0.4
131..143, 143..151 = 0.3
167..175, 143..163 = -0.1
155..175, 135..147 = -0.2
